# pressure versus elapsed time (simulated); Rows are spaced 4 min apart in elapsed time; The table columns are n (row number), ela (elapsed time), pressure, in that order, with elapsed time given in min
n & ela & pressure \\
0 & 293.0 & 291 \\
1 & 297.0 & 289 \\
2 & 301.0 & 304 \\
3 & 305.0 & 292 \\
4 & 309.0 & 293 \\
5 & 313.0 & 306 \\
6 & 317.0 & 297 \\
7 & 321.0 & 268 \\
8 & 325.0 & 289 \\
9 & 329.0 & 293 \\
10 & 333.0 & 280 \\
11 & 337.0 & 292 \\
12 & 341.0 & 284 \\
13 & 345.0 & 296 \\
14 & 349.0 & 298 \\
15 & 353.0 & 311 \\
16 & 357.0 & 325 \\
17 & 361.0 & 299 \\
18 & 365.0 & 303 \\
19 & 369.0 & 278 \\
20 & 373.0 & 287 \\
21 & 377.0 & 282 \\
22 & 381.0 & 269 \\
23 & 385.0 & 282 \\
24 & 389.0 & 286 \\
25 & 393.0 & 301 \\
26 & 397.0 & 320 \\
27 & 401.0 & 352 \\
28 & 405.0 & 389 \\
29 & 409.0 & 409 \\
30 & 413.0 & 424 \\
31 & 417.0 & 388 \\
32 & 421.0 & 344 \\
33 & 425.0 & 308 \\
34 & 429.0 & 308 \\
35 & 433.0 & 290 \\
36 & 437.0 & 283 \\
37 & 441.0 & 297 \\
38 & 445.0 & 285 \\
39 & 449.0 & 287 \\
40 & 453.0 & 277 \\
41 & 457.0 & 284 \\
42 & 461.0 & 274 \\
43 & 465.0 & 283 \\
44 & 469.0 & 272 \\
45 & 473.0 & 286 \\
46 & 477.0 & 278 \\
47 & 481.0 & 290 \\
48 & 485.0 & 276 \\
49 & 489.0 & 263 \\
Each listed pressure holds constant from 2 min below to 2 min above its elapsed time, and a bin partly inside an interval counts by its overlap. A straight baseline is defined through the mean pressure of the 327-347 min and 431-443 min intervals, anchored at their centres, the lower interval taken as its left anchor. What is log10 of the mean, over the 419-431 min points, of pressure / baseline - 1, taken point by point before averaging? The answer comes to -1.0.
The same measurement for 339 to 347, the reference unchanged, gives -2.5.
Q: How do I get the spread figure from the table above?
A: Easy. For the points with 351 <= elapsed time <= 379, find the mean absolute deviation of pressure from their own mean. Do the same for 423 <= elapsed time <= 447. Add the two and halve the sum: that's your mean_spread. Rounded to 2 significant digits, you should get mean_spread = 11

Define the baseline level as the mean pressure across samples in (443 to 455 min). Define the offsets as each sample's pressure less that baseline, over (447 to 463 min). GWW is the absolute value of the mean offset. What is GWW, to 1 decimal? 2.5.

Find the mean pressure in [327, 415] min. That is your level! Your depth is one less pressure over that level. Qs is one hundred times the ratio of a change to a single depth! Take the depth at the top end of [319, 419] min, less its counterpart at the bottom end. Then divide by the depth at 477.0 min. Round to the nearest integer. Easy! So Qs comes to -355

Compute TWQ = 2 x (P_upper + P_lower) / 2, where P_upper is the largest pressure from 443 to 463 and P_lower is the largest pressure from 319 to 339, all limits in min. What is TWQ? 580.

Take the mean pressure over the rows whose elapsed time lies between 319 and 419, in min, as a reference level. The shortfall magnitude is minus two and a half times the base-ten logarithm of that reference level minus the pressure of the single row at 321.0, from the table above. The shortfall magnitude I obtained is -4.11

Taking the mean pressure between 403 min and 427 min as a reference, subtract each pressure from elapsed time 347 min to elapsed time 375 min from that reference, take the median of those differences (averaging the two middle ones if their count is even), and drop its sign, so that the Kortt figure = 78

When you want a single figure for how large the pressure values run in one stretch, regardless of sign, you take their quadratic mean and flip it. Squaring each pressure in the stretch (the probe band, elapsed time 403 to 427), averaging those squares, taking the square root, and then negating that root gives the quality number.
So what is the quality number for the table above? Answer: -379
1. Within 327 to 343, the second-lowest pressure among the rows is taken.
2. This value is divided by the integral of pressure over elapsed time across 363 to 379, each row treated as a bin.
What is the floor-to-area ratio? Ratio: 0.0617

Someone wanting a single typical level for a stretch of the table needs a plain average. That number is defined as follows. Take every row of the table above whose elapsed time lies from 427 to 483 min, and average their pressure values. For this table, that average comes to 285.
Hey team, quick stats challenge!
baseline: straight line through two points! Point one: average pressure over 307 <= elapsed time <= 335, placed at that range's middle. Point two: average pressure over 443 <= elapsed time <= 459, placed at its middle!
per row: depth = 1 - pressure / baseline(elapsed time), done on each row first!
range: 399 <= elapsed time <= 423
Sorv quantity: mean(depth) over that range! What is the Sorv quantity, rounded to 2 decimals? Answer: -0.35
